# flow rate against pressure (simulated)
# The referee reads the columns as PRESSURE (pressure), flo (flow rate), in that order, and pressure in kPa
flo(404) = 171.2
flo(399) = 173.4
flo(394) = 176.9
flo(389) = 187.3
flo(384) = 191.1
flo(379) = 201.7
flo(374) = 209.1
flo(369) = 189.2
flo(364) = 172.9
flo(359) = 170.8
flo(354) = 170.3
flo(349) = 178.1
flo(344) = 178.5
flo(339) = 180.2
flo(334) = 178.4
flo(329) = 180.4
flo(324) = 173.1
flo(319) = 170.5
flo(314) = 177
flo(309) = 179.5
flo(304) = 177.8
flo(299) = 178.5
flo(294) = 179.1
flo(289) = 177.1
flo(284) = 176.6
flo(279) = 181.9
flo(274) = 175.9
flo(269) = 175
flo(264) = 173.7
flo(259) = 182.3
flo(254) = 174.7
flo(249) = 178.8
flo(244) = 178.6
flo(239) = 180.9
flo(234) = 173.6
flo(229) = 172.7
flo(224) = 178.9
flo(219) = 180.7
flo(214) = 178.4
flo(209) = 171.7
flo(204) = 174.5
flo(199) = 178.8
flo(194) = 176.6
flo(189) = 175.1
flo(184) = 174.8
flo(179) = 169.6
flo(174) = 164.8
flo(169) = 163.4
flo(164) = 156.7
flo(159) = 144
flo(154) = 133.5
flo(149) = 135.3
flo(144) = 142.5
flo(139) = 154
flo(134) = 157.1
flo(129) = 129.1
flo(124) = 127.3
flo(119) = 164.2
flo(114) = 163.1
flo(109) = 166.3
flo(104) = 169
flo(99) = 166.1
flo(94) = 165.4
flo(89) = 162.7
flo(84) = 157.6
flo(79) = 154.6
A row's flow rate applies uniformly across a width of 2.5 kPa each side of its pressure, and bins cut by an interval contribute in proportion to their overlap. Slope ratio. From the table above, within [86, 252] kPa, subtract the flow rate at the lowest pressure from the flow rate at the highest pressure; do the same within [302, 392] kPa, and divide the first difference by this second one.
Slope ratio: 1.7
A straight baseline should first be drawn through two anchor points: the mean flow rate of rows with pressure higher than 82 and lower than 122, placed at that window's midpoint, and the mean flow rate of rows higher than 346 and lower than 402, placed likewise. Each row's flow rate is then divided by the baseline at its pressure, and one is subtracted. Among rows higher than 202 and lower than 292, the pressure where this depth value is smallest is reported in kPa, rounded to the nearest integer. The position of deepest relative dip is 264 kPa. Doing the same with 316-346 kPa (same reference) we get 319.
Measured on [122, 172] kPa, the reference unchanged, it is 124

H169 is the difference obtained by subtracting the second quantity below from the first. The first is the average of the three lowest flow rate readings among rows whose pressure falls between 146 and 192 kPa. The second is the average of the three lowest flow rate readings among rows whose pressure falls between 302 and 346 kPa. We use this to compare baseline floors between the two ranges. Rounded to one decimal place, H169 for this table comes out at -35.9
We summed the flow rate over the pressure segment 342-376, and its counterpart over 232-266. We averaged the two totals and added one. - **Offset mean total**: 1257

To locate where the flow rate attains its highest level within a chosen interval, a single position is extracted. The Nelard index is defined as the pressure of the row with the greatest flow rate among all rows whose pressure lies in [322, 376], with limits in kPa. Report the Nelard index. 374 kPa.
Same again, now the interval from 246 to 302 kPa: 259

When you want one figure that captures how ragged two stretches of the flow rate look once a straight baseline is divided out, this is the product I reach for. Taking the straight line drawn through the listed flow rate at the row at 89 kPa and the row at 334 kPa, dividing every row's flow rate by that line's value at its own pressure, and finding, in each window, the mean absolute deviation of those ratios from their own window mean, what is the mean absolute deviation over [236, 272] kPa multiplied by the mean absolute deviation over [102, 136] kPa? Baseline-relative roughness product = 0.0017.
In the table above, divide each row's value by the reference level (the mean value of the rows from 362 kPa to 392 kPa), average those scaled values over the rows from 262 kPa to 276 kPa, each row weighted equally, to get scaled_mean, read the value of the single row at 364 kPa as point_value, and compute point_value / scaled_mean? 190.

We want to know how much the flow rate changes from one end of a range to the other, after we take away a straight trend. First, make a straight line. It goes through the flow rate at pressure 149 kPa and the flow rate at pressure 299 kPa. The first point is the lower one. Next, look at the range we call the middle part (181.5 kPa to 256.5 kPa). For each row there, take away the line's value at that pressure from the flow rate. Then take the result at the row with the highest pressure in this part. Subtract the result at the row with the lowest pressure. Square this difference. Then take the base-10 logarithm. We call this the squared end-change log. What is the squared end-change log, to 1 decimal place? 2.6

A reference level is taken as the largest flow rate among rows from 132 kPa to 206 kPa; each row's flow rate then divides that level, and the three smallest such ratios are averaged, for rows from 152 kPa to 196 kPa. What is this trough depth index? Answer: 1.02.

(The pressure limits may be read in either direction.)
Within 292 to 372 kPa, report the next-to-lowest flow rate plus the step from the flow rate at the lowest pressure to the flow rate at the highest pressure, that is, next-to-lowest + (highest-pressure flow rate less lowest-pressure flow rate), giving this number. 181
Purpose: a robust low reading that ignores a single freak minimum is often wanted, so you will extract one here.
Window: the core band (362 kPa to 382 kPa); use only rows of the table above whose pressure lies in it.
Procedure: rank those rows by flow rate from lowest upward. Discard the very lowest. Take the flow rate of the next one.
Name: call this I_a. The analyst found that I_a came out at 189.2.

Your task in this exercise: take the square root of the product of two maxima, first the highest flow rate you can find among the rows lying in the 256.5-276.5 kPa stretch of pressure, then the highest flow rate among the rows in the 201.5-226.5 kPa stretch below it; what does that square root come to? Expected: 181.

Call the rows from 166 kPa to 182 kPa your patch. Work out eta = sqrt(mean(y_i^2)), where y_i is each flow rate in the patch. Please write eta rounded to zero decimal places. 166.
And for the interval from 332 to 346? 179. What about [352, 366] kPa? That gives 171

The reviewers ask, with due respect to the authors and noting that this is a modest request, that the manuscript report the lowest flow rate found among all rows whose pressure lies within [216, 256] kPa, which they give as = 172.7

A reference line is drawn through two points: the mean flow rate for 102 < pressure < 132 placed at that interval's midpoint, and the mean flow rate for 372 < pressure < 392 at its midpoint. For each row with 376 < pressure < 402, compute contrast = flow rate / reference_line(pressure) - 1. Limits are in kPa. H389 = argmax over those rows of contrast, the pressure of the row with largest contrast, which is 379 kPa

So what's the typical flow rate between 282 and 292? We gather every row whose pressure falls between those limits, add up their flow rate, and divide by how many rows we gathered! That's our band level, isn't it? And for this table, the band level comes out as 177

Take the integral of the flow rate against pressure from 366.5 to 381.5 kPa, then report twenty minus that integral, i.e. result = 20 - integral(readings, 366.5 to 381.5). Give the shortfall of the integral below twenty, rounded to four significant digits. -2980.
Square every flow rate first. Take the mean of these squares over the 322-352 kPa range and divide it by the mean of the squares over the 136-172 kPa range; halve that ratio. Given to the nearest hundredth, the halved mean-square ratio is 0.73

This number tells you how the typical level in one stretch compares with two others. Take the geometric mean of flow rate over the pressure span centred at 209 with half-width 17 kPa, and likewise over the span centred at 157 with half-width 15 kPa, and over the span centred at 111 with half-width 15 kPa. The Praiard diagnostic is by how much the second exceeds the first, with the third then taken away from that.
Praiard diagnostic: -190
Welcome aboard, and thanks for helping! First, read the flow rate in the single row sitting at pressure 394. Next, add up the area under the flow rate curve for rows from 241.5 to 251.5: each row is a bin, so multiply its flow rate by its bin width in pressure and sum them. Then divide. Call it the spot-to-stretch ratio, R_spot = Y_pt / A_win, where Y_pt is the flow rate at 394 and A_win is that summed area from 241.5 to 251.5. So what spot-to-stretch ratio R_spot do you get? 0.099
